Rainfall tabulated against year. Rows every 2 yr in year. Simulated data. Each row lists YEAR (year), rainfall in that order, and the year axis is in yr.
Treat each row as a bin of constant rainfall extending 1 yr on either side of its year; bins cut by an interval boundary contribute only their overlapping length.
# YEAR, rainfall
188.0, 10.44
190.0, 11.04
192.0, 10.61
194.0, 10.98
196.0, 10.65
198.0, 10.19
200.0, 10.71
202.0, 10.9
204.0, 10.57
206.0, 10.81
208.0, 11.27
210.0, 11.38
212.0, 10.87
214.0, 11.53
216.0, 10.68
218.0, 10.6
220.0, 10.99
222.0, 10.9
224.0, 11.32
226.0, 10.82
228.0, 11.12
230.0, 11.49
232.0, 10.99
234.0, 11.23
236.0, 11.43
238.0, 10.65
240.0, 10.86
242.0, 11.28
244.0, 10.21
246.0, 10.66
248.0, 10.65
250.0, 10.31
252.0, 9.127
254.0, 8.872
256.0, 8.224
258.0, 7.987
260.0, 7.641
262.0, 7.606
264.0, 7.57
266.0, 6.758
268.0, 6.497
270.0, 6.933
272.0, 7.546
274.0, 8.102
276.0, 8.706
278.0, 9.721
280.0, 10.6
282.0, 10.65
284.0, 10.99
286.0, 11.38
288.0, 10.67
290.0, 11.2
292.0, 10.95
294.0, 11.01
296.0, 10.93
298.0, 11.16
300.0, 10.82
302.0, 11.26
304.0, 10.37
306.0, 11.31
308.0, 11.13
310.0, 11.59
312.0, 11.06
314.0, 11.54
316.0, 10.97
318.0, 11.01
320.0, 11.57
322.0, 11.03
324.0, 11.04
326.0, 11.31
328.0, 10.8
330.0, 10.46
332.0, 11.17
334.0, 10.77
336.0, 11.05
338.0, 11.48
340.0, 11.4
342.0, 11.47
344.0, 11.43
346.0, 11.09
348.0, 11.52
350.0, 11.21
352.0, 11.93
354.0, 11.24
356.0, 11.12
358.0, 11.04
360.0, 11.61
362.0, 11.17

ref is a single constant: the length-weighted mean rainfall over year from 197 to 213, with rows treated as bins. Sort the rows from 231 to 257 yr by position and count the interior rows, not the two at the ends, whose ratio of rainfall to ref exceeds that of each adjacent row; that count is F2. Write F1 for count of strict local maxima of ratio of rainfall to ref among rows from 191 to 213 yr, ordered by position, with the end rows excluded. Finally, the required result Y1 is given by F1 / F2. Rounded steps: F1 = 3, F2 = 3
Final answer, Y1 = 1.0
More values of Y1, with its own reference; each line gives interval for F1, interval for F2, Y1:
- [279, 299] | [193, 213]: 1.5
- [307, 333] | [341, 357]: 2.0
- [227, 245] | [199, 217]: 1.0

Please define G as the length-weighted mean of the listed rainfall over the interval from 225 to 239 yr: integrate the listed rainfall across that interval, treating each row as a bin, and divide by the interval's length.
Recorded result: 11.1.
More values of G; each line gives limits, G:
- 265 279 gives 7.8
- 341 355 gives 11.4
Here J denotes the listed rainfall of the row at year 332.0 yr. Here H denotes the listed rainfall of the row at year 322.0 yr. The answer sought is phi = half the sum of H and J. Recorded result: 11.10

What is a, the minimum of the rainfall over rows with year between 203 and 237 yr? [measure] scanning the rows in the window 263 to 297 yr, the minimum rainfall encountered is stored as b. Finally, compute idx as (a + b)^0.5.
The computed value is 4.1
